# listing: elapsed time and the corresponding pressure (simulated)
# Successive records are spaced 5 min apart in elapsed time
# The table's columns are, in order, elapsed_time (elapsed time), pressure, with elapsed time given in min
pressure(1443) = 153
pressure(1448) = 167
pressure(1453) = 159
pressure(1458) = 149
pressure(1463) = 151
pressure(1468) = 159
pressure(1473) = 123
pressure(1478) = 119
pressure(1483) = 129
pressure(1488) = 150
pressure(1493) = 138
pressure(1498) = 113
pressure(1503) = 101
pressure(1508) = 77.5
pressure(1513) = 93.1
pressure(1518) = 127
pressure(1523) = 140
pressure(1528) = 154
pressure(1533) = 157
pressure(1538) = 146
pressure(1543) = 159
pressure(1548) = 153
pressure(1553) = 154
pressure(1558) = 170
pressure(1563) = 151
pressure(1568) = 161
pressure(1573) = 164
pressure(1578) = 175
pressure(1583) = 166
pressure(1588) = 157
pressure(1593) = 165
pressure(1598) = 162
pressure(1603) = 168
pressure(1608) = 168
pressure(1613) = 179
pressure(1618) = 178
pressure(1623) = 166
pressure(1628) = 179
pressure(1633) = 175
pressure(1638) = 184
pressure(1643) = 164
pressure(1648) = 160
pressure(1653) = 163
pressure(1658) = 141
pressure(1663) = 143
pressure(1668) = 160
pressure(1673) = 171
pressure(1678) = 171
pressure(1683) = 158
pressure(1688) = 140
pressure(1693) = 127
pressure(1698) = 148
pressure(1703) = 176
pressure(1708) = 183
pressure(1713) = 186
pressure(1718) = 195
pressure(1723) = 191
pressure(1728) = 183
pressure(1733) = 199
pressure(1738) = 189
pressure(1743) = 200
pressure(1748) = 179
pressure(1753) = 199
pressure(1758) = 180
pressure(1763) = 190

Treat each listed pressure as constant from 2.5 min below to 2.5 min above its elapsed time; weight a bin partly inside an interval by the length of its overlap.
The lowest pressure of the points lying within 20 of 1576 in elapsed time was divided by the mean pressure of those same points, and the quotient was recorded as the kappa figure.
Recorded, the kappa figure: 0.92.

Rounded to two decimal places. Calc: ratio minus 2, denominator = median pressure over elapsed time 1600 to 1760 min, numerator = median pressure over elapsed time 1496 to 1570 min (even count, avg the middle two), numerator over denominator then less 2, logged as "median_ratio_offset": -1.14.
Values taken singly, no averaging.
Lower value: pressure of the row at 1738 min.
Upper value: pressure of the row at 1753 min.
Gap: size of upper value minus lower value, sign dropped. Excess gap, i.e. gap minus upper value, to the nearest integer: -189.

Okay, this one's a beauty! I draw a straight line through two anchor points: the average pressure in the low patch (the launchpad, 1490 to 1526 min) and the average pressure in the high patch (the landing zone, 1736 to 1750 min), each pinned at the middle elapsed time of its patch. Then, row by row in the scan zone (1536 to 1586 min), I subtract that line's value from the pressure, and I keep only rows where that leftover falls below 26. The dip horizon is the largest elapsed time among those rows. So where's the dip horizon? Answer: 1563 min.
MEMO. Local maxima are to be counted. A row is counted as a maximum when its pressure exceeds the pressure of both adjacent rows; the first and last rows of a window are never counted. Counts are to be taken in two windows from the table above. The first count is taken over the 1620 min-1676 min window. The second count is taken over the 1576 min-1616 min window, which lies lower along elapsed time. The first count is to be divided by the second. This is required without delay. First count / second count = 3.0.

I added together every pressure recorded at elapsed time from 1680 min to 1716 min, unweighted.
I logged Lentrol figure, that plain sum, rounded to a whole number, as 1118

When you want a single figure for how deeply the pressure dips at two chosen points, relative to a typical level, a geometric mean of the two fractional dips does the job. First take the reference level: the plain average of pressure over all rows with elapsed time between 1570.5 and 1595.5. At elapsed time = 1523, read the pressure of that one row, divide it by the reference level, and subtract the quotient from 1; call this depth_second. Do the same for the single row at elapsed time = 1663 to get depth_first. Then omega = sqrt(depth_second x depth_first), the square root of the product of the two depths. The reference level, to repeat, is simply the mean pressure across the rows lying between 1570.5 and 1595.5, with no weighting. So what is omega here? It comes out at 0.144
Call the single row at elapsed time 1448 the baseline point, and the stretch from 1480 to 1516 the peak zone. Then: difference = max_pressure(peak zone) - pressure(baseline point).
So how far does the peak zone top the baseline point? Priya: -17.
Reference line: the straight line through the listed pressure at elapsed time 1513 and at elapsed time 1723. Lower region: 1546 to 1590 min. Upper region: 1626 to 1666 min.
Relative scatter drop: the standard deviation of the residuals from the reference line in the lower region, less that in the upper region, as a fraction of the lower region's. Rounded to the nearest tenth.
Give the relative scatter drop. -1.6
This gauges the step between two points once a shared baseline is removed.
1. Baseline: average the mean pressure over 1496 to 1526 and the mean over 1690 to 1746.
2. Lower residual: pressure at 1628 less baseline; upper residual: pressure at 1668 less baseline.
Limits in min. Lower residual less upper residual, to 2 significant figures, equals 19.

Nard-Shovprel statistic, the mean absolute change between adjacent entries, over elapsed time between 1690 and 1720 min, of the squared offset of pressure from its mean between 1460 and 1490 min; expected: 629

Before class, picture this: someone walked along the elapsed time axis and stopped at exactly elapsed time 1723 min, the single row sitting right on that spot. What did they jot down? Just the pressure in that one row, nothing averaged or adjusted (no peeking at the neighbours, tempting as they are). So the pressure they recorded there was 191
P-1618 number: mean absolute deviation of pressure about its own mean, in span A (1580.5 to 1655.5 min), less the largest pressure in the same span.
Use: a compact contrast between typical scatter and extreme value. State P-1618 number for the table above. -177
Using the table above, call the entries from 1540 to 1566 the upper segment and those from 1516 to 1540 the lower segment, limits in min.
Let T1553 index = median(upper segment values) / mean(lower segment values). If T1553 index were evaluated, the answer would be 1.06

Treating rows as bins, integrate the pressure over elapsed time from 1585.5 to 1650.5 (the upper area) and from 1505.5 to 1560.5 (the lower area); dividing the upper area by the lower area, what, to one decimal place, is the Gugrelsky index 1.4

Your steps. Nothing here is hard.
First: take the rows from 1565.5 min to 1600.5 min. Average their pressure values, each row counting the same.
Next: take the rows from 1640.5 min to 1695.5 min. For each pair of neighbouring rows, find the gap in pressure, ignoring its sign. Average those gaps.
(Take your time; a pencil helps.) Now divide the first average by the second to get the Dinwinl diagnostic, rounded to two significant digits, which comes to 16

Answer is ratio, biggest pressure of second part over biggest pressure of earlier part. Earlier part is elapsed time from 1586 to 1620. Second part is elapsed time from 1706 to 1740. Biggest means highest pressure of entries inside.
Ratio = 1.11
